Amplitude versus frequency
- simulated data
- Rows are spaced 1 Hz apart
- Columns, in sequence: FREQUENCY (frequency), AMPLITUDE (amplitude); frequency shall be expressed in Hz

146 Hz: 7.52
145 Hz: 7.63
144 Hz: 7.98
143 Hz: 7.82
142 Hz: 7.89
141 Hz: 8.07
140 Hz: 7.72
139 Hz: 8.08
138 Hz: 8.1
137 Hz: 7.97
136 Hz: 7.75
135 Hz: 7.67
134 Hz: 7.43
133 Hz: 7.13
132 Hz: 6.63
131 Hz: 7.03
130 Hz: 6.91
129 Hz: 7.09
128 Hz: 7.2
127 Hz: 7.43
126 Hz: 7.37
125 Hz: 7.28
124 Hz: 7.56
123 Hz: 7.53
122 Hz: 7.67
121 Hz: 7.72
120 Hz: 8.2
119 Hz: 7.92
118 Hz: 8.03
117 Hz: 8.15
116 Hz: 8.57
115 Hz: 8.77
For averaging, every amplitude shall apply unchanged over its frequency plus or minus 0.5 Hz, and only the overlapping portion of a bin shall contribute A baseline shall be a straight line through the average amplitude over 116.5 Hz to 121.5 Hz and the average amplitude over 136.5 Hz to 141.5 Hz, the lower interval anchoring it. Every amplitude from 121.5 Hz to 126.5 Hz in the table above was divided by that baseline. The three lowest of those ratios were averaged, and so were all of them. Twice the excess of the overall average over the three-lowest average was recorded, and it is 0.022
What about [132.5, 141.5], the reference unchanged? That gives 0.090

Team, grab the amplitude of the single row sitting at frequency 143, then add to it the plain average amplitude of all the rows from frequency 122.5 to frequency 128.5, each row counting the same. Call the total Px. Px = 15.2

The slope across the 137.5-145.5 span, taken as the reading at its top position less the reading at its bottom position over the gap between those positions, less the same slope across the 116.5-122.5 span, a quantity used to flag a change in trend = 0.029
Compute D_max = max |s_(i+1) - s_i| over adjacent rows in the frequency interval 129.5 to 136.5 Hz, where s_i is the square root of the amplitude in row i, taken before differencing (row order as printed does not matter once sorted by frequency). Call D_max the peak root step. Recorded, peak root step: 0.095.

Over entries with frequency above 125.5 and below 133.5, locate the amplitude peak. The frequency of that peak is 127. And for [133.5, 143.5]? 138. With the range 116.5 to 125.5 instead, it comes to 120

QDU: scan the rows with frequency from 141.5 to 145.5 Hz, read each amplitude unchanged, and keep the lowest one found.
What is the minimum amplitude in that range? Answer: 7.63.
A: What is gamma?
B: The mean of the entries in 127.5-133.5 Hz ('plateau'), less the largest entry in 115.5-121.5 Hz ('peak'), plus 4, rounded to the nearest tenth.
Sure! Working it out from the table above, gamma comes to 2.4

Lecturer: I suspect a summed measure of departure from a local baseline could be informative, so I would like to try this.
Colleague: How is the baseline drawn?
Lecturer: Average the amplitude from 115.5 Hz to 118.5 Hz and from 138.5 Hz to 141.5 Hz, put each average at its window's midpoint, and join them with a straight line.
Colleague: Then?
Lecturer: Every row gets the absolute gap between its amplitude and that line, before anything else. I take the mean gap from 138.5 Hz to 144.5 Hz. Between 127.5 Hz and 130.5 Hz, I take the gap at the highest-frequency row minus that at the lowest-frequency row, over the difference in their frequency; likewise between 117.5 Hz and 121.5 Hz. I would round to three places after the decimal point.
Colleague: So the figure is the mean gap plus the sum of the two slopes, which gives 0.337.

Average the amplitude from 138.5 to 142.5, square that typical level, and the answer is 63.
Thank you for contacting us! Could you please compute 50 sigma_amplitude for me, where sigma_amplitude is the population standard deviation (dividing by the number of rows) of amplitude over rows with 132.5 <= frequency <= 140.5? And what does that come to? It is 16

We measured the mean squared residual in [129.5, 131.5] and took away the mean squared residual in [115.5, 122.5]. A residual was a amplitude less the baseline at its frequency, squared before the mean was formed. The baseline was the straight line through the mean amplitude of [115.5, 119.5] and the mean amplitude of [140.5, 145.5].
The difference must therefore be 1.0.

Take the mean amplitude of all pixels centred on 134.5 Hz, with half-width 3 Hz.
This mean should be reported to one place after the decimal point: 7.4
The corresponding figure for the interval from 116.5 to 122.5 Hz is 7.9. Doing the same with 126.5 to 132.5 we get 7.0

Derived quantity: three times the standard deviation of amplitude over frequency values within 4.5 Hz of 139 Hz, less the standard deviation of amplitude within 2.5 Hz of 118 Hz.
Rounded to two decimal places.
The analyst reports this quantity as 0.25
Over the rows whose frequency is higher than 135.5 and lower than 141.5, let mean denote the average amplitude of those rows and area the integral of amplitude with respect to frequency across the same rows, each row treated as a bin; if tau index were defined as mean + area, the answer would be 56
